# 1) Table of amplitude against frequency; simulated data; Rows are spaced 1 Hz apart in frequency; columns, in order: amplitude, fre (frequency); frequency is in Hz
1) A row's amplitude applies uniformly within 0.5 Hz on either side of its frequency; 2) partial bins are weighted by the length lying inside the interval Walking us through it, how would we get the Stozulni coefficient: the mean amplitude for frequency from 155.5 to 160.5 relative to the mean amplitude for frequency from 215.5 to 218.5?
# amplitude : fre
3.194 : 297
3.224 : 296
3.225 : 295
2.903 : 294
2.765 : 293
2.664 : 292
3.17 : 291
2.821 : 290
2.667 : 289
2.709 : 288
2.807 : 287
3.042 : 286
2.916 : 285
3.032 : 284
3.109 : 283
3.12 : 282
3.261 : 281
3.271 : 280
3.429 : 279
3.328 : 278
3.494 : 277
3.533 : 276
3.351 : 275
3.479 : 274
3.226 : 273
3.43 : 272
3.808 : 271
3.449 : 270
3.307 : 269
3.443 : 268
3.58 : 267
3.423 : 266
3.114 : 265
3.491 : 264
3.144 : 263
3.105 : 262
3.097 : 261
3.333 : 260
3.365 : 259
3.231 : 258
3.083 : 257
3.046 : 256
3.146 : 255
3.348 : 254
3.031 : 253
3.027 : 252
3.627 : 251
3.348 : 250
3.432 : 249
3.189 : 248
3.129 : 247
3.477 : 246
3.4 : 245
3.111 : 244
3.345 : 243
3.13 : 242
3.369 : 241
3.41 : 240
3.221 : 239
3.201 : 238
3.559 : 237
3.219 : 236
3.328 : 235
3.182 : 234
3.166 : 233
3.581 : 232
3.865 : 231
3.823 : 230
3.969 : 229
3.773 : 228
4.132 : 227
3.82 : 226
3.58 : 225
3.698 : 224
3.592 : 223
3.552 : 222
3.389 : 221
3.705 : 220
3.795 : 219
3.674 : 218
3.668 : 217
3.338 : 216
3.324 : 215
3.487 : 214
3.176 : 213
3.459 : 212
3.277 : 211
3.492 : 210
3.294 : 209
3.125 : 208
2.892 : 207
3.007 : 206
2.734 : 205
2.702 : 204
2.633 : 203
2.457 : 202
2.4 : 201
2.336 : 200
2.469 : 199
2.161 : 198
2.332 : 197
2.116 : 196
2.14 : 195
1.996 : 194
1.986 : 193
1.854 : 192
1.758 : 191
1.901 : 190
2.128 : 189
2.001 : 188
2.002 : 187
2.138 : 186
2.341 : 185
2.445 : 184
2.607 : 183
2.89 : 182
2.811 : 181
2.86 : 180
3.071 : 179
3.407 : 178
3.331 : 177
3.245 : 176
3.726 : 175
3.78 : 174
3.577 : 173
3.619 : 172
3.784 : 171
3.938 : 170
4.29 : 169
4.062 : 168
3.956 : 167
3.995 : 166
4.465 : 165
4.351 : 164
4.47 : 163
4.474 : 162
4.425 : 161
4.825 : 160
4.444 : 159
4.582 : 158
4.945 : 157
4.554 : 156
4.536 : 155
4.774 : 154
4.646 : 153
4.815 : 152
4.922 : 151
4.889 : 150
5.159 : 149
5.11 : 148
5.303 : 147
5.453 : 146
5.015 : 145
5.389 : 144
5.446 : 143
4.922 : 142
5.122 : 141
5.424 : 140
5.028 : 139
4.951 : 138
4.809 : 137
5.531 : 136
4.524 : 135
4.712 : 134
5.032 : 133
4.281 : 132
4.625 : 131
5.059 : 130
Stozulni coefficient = 1.31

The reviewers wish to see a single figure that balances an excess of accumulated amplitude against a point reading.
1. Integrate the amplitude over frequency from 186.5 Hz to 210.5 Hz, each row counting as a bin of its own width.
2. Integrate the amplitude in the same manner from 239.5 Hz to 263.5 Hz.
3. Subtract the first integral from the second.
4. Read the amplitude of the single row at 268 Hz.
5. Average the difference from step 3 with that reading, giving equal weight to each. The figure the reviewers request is 12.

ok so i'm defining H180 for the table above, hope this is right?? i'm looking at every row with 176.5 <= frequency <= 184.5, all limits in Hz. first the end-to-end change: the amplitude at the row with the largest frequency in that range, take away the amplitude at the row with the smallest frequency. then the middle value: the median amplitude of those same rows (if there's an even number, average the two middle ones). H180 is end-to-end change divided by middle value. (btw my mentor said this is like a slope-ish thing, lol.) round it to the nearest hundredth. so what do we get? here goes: -0.31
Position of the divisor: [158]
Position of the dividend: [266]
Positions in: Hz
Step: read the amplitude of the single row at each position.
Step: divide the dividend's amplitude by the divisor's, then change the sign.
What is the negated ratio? -0.75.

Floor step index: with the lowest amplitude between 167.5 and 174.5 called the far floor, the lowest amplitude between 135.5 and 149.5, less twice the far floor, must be -2.3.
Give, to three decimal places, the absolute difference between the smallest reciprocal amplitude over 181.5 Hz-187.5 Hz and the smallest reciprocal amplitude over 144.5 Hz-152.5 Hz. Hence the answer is 0.163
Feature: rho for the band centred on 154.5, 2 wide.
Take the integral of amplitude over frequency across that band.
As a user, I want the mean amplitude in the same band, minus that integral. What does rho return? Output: -4.7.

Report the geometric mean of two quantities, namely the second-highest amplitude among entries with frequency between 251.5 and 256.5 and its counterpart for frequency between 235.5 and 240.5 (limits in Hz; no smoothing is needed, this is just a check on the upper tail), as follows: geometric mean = 3.3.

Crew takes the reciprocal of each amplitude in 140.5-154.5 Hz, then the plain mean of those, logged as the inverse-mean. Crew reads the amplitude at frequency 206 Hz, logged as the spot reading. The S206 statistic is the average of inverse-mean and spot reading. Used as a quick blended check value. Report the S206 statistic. 1.60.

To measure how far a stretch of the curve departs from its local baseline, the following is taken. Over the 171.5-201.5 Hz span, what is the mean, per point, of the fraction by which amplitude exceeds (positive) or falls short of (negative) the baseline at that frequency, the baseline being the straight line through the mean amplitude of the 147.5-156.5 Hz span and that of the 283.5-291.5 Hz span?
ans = -0.41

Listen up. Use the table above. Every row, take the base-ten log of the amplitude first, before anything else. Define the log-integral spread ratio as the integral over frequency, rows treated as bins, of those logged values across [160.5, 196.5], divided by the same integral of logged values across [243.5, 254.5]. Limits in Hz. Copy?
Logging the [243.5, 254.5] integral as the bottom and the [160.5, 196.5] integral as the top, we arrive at 3.0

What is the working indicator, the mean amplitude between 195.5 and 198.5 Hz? 2.2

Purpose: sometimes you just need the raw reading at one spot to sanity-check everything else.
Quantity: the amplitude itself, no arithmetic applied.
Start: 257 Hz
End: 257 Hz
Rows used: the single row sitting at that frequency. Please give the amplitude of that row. 3.083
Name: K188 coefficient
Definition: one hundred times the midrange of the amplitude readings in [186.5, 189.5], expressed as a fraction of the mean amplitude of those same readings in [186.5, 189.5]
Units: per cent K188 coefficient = 101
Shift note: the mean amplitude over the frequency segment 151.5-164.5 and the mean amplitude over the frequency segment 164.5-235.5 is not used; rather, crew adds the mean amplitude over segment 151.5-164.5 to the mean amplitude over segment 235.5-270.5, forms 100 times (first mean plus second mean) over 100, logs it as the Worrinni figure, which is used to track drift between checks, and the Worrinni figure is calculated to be 7.9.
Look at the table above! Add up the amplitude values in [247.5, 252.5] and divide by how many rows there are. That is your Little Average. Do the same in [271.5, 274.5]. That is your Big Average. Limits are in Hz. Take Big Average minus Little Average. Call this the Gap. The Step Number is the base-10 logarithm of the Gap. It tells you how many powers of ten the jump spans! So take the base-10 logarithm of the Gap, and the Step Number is -1.27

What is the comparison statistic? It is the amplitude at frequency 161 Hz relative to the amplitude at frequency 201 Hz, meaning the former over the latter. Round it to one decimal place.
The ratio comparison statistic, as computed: 1.8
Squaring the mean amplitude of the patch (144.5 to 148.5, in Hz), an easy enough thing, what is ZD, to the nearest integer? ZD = 27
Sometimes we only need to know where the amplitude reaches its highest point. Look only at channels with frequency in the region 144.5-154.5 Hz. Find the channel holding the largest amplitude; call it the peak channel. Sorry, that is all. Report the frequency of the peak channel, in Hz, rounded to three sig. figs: 146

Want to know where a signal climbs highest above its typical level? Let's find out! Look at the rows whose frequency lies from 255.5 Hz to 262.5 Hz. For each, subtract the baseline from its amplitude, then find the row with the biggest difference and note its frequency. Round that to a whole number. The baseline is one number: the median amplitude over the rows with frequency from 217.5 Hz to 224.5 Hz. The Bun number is 259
